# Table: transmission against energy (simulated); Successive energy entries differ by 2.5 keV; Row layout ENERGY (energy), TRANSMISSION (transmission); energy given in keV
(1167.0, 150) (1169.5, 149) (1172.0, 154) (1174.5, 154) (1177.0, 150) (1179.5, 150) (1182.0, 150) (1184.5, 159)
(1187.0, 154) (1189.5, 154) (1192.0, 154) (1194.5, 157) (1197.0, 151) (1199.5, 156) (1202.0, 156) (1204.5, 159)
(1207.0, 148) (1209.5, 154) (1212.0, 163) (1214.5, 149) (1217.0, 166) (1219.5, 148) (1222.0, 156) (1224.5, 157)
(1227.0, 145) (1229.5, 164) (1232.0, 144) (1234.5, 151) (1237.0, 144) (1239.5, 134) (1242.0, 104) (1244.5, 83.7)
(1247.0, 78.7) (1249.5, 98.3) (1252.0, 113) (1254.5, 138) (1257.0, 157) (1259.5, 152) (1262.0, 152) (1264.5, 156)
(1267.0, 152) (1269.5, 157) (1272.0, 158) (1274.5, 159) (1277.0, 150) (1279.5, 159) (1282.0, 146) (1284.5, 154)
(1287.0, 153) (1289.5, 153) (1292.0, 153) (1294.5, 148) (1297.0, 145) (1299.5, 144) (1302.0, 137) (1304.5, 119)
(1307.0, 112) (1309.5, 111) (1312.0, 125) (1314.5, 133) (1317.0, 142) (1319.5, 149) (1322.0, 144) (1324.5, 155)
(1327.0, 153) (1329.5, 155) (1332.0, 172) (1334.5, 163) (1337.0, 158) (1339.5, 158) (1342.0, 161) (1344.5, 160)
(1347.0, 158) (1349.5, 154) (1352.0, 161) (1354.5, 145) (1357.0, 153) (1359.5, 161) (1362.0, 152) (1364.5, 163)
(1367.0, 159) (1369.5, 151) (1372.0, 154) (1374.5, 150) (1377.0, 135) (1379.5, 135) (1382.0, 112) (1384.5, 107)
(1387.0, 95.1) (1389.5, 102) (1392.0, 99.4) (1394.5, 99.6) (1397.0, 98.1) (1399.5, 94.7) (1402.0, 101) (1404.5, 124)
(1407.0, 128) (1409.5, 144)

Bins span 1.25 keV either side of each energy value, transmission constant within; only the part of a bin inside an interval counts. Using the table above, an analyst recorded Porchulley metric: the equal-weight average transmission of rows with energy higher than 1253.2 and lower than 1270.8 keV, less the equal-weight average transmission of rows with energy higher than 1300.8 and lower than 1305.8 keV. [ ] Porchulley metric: 24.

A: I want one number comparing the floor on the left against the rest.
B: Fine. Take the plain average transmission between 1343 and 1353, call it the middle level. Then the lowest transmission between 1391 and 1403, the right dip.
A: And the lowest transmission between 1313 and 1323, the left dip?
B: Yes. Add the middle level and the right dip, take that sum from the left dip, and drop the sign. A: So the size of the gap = 120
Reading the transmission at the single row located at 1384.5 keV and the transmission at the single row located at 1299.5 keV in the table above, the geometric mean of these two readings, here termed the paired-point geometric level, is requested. 124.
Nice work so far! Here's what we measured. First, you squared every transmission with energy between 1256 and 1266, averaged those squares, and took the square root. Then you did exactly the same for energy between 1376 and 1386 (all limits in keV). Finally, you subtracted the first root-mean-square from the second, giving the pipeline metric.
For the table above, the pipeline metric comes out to -31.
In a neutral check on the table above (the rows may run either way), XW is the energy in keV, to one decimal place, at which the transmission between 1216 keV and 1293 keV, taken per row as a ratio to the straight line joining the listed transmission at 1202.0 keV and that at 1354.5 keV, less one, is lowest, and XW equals 1247.0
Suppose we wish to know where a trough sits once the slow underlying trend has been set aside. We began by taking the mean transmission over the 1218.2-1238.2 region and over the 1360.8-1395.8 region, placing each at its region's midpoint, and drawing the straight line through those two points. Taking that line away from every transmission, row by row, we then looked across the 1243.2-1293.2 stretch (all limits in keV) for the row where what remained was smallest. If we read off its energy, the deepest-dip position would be 1247.0 keV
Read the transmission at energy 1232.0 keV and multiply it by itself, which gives 20736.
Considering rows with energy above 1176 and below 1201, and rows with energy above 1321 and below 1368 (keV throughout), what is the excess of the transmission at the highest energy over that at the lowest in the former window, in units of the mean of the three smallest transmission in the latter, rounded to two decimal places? 0.04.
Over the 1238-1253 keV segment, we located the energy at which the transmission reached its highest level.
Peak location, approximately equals 1239.5 keV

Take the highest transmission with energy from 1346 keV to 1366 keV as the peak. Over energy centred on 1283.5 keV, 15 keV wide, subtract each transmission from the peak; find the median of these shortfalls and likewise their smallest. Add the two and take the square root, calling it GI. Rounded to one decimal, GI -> 3.7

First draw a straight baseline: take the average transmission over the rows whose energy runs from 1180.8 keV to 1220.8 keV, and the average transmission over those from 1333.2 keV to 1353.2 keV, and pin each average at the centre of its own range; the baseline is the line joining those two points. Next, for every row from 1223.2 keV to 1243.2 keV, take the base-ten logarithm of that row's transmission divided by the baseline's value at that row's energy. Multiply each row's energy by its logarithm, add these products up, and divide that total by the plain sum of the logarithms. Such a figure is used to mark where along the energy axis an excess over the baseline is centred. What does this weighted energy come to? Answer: 1239.3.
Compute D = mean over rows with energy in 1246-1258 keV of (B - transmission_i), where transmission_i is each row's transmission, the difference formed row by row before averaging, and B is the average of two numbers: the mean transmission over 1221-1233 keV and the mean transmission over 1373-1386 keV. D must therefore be 24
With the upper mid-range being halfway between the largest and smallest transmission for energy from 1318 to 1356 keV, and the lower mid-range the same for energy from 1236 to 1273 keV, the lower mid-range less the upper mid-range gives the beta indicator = -40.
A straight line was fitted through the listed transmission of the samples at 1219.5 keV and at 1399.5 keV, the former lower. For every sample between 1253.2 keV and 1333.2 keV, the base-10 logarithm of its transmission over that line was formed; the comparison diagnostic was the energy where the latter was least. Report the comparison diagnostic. 1309.5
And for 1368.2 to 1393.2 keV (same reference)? 1387.0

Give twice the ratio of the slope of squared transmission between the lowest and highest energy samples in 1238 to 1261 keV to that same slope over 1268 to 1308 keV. -1.6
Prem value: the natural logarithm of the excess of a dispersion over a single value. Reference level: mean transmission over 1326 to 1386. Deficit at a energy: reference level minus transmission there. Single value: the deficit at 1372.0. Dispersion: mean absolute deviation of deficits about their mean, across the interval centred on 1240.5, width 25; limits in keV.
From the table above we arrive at 3.36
